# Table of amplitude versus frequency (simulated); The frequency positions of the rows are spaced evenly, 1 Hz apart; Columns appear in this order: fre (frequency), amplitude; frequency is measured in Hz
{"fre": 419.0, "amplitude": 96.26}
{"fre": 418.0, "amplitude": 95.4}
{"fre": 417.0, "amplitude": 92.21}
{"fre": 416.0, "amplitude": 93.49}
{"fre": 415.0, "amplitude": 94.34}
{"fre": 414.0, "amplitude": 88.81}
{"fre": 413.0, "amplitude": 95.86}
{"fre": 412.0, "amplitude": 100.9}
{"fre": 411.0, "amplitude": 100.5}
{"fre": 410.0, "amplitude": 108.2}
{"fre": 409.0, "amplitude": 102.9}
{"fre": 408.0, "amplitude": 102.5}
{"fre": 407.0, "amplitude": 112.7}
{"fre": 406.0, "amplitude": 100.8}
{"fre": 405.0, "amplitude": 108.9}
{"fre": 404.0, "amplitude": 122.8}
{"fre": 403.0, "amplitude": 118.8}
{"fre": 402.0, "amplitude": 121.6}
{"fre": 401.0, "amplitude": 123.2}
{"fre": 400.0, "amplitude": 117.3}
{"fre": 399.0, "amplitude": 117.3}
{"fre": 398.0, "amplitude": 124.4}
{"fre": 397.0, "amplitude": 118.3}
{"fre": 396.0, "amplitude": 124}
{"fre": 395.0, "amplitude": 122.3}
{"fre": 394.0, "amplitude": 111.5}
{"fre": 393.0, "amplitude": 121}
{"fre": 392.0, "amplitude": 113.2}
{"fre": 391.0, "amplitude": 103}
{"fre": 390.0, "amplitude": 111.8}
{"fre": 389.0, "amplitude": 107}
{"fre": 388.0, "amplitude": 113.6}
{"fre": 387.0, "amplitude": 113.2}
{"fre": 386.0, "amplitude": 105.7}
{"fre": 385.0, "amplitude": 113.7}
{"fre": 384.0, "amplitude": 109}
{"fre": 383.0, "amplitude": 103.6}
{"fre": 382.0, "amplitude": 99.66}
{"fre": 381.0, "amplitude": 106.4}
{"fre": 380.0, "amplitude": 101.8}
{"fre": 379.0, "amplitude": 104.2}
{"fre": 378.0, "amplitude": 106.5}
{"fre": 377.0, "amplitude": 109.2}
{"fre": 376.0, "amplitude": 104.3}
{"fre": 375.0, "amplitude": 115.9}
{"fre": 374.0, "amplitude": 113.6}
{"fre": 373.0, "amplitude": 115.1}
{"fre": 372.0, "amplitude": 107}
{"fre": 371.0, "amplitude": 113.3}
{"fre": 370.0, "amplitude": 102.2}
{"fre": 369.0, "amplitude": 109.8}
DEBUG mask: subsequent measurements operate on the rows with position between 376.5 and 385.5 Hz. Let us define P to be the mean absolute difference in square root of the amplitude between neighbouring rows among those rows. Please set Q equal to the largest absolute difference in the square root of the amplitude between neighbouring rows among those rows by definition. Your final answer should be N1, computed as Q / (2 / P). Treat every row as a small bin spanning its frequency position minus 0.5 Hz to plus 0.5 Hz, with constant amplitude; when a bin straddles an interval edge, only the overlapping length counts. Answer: 0.033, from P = 0.20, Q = 0.33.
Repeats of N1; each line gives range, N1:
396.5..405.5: 0.077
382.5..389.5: 0.050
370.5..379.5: 0.065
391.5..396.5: 0.086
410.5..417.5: 0.032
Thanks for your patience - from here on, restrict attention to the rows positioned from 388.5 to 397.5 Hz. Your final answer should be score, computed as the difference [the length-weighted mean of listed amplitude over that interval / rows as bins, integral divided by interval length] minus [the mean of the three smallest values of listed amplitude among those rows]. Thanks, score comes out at 7.5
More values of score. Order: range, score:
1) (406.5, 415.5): 7.7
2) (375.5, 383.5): 2.8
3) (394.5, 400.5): 3.0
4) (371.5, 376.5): 2.9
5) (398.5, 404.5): 2.4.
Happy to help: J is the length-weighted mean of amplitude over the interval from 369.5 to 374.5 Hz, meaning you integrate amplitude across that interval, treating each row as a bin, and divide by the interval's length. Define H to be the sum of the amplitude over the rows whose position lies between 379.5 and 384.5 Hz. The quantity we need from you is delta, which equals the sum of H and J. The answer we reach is 631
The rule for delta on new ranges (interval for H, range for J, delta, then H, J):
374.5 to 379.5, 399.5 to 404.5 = 661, 540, 121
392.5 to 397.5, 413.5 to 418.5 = 690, 597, 93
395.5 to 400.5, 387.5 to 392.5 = 711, 601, 110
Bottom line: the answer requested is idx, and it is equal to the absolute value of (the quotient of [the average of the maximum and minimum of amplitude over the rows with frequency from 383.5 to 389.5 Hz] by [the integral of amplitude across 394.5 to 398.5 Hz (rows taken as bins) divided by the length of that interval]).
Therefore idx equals 0.90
